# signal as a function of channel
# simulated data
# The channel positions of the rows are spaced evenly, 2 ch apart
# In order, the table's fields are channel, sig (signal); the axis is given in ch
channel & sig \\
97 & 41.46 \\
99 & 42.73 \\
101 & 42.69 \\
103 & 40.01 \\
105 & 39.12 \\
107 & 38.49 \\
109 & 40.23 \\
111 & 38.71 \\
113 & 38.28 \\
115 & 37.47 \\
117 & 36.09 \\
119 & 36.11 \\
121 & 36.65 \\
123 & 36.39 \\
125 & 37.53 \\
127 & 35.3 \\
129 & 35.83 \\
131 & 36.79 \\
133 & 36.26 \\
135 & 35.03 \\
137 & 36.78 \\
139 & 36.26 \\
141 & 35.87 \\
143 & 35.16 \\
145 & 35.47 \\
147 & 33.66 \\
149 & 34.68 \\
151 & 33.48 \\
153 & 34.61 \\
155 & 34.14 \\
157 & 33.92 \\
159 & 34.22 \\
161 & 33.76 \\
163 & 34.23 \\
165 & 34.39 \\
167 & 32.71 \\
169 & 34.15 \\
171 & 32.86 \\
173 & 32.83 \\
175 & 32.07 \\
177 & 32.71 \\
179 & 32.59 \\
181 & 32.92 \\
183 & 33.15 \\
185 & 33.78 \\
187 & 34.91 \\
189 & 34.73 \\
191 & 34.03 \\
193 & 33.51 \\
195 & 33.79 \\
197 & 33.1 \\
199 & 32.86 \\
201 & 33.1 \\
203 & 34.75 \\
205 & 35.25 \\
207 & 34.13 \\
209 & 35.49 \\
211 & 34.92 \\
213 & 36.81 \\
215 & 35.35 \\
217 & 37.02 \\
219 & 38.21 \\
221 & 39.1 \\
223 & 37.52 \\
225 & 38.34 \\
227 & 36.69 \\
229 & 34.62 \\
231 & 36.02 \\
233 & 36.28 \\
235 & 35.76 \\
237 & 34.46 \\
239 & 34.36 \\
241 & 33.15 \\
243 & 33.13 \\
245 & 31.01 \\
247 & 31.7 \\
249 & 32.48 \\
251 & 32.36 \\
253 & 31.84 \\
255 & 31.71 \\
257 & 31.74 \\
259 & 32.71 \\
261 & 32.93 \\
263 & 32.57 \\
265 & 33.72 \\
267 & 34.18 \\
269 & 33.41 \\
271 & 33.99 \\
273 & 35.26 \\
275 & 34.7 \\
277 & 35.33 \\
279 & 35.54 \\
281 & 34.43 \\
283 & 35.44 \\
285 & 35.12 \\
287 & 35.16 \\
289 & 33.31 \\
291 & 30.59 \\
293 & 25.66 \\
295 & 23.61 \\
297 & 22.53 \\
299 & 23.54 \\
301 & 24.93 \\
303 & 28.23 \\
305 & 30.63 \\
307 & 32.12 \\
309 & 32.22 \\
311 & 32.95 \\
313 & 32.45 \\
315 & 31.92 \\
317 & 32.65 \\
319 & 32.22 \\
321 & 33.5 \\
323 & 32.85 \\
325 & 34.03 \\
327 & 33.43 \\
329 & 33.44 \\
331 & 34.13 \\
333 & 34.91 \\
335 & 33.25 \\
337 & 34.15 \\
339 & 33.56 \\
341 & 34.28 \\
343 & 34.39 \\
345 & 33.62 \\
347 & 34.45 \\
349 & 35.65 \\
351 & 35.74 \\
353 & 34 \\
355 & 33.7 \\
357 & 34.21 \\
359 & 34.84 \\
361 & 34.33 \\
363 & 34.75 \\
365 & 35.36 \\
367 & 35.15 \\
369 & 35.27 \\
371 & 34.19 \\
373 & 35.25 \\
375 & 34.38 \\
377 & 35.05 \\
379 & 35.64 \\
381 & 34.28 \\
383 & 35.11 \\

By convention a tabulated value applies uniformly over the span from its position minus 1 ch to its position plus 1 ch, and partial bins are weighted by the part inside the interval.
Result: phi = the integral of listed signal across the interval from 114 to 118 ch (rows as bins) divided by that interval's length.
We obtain 36.8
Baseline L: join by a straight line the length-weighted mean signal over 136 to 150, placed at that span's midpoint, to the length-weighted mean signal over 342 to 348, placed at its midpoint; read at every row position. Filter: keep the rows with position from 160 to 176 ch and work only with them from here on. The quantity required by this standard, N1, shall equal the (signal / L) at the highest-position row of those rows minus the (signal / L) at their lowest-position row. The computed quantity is -0.05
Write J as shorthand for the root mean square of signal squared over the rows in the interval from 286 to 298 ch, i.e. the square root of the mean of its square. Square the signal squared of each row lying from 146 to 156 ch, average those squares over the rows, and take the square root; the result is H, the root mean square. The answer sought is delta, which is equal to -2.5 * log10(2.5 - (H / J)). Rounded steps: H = 1164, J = 879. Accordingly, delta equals -0.18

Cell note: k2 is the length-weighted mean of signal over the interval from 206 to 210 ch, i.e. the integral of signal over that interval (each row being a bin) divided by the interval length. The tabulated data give 34.8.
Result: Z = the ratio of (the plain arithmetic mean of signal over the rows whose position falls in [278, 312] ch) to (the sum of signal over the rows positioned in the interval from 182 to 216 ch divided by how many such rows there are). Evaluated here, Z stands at 0.88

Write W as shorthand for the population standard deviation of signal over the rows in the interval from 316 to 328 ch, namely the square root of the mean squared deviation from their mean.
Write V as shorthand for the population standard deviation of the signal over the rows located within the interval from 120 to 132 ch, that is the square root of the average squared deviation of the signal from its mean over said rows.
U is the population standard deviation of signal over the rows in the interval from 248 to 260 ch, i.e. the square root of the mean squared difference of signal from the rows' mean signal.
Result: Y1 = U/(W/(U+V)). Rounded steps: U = 0.39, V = 0.71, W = 0.60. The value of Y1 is 0.7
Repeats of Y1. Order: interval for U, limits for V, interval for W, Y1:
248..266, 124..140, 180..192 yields 1.1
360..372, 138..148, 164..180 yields 0.8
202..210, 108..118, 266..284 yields 1.4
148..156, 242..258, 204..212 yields 1.0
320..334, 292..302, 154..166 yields 5.0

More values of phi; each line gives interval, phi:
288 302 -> 26.3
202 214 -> 35.2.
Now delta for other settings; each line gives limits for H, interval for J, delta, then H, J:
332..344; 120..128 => -0.53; 1163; 1332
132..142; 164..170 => -0.33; 1300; 1141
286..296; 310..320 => -0.52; 936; 1053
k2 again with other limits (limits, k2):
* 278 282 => 35.0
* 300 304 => 26.6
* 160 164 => 34.0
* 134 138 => 35.9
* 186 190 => 34.8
